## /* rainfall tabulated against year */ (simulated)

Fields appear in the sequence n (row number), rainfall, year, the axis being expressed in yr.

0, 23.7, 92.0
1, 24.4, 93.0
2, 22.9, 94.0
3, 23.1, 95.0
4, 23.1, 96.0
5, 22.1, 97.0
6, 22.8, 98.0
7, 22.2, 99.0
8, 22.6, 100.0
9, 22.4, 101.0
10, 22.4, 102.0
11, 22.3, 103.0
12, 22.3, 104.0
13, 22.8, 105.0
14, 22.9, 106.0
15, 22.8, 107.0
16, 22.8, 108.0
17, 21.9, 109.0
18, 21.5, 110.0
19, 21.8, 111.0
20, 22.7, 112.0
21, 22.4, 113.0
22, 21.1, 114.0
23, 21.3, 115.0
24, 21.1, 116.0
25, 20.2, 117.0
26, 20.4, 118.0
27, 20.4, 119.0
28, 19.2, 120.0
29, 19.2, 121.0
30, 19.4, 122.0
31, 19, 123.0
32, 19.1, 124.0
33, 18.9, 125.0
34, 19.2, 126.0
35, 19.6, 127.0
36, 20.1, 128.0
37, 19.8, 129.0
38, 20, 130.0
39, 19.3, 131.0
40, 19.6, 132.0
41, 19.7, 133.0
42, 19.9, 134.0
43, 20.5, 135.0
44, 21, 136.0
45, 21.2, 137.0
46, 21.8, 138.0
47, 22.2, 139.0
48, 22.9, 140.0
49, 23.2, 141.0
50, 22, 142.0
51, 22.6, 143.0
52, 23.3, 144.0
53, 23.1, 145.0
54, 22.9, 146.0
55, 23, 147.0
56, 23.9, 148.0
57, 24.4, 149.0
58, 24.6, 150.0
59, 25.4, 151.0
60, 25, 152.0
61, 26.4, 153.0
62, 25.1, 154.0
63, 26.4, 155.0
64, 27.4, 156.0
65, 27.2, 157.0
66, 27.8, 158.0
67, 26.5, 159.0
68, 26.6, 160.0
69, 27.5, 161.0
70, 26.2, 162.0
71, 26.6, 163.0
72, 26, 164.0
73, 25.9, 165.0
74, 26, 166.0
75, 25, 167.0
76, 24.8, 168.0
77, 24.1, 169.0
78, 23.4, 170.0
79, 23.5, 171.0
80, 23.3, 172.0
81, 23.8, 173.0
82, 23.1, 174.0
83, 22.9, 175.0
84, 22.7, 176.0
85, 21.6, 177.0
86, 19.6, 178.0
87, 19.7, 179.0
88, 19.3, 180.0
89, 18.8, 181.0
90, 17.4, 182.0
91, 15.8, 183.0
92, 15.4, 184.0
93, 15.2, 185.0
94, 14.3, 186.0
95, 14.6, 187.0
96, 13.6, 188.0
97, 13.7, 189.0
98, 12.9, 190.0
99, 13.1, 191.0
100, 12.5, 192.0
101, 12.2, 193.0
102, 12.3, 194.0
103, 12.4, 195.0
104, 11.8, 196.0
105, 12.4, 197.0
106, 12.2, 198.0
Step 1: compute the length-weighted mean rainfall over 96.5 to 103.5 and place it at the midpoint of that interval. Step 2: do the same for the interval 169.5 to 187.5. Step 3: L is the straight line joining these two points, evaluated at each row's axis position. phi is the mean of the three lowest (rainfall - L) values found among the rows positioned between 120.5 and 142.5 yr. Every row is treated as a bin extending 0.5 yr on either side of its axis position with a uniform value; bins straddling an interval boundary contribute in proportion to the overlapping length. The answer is -2.6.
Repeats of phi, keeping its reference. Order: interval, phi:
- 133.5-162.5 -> -0.7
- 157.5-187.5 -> -4.7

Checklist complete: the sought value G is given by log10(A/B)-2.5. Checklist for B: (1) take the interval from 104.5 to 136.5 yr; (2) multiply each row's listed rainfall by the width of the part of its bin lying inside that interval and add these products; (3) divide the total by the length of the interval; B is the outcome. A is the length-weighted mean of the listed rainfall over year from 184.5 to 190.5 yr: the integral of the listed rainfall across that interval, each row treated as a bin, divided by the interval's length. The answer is -2.67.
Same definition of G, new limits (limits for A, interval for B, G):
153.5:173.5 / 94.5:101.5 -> -2.45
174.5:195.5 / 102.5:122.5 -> -2.62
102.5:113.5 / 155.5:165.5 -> -2.58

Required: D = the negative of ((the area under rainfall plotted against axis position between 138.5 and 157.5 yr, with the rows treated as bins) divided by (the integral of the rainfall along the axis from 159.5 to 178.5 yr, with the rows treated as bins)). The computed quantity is -1.00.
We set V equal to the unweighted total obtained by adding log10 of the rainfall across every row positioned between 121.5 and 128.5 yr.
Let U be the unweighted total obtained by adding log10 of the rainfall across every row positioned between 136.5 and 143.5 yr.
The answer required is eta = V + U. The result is 18.4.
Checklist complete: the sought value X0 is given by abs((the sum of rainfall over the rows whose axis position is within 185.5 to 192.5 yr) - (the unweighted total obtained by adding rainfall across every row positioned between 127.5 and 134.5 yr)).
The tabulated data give 44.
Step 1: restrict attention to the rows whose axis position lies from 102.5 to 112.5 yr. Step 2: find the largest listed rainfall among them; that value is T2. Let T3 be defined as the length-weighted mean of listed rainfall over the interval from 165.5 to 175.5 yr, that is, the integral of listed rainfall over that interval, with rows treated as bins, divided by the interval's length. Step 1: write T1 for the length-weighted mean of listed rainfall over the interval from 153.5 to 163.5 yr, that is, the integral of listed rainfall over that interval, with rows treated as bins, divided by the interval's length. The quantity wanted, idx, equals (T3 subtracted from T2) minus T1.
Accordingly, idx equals -27.8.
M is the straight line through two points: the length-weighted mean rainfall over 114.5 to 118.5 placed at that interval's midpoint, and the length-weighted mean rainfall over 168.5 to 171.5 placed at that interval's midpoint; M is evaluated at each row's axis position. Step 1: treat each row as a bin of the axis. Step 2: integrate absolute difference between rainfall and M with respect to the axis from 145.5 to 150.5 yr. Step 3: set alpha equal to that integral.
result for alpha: 6.5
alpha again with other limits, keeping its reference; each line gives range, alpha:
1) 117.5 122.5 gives 6.1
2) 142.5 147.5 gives 3.4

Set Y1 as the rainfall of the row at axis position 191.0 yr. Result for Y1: 13.1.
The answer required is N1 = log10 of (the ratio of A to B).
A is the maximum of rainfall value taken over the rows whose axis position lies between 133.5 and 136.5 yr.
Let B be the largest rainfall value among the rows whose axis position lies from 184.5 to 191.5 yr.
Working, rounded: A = 21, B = 15.2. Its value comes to 0.14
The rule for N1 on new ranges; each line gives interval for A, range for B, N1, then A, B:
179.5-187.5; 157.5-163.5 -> -0.16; 19.3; 27.8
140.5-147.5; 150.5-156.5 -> -0.07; 23.3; 27.4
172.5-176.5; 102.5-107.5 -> 0.02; 23.8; 22.9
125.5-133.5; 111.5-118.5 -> -0.05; 20.1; 22.7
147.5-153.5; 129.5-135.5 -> 0.11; 26.4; 20.5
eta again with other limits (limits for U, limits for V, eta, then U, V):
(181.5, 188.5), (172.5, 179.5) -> 17.6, 8.3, 9.4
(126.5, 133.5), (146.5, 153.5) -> 18.8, 9.1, 9.7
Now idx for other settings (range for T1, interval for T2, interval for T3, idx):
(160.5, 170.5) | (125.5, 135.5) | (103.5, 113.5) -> -27.4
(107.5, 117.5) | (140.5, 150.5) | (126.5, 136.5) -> -17.0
